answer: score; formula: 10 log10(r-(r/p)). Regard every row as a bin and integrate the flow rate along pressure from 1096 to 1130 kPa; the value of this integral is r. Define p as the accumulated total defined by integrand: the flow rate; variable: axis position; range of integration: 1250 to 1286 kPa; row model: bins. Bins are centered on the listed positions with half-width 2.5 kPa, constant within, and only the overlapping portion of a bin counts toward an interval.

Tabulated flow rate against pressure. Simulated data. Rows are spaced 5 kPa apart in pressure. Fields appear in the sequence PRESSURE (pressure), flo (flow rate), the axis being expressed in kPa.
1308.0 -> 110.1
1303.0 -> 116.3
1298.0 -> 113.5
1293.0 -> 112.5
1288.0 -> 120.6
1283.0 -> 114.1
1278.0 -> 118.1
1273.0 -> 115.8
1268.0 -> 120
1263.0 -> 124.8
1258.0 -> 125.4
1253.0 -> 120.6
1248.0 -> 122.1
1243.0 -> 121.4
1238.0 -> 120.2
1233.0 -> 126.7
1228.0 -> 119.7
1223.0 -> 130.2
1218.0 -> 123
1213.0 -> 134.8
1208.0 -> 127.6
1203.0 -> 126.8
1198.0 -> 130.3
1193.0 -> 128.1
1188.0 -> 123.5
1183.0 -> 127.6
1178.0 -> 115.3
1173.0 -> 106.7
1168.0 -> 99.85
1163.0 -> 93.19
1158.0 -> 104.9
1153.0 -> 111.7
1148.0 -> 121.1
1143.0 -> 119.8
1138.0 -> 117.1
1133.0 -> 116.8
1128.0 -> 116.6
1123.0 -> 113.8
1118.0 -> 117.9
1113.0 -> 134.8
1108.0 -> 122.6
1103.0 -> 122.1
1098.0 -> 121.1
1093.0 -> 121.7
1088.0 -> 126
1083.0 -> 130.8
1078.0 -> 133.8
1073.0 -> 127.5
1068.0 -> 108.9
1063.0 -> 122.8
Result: 36.2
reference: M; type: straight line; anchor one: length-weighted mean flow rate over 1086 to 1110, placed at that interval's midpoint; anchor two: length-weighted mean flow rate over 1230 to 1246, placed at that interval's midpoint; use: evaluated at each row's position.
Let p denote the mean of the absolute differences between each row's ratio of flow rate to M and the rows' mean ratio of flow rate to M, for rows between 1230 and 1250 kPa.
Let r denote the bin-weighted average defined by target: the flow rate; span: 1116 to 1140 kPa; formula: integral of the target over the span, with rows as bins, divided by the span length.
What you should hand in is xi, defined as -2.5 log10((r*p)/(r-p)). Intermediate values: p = 0.017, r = 116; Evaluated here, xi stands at 4.4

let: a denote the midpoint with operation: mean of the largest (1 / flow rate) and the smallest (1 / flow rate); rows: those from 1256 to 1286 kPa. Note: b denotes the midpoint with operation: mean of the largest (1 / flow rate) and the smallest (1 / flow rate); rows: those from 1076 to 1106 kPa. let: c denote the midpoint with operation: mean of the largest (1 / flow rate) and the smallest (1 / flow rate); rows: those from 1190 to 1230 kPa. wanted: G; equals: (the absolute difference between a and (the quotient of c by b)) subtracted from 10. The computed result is 9.01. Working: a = 0.0084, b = 0.0079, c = 0.0079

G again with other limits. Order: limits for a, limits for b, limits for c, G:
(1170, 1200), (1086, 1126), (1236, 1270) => 9.00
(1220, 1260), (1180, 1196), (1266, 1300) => 8.93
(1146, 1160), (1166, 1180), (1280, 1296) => 9.09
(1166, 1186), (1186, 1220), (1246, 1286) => 8.93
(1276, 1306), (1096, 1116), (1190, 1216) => 9.03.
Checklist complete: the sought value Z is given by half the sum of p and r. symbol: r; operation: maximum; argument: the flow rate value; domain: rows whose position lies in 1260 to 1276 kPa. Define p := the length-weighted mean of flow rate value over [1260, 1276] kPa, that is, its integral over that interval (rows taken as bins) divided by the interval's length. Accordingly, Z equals 123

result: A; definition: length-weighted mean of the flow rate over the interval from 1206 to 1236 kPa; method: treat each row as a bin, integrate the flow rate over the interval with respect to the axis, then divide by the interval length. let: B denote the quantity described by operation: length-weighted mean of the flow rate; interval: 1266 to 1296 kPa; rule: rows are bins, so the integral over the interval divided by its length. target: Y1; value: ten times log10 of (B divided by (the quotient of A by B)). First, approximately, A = 126.9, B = 117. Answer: 20.3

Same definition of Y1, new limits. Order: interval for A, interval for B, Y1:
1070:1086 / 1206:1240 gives 20.9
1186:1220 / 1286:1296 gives 20.2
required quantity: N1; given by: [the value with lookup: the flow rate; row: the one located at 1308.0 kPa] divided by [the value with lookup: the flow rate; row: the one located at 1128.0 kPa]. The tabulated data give 0.94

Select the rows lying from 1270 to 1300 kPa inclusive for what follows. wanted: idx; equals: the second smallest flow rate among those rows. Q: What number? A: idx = 113.5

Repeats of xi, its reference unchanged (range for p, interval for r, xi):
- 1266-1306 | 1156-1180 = 4.3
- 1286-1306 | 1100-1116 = 4.1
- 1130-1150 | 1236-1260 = 4.6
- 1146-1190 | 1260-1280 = 2.8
